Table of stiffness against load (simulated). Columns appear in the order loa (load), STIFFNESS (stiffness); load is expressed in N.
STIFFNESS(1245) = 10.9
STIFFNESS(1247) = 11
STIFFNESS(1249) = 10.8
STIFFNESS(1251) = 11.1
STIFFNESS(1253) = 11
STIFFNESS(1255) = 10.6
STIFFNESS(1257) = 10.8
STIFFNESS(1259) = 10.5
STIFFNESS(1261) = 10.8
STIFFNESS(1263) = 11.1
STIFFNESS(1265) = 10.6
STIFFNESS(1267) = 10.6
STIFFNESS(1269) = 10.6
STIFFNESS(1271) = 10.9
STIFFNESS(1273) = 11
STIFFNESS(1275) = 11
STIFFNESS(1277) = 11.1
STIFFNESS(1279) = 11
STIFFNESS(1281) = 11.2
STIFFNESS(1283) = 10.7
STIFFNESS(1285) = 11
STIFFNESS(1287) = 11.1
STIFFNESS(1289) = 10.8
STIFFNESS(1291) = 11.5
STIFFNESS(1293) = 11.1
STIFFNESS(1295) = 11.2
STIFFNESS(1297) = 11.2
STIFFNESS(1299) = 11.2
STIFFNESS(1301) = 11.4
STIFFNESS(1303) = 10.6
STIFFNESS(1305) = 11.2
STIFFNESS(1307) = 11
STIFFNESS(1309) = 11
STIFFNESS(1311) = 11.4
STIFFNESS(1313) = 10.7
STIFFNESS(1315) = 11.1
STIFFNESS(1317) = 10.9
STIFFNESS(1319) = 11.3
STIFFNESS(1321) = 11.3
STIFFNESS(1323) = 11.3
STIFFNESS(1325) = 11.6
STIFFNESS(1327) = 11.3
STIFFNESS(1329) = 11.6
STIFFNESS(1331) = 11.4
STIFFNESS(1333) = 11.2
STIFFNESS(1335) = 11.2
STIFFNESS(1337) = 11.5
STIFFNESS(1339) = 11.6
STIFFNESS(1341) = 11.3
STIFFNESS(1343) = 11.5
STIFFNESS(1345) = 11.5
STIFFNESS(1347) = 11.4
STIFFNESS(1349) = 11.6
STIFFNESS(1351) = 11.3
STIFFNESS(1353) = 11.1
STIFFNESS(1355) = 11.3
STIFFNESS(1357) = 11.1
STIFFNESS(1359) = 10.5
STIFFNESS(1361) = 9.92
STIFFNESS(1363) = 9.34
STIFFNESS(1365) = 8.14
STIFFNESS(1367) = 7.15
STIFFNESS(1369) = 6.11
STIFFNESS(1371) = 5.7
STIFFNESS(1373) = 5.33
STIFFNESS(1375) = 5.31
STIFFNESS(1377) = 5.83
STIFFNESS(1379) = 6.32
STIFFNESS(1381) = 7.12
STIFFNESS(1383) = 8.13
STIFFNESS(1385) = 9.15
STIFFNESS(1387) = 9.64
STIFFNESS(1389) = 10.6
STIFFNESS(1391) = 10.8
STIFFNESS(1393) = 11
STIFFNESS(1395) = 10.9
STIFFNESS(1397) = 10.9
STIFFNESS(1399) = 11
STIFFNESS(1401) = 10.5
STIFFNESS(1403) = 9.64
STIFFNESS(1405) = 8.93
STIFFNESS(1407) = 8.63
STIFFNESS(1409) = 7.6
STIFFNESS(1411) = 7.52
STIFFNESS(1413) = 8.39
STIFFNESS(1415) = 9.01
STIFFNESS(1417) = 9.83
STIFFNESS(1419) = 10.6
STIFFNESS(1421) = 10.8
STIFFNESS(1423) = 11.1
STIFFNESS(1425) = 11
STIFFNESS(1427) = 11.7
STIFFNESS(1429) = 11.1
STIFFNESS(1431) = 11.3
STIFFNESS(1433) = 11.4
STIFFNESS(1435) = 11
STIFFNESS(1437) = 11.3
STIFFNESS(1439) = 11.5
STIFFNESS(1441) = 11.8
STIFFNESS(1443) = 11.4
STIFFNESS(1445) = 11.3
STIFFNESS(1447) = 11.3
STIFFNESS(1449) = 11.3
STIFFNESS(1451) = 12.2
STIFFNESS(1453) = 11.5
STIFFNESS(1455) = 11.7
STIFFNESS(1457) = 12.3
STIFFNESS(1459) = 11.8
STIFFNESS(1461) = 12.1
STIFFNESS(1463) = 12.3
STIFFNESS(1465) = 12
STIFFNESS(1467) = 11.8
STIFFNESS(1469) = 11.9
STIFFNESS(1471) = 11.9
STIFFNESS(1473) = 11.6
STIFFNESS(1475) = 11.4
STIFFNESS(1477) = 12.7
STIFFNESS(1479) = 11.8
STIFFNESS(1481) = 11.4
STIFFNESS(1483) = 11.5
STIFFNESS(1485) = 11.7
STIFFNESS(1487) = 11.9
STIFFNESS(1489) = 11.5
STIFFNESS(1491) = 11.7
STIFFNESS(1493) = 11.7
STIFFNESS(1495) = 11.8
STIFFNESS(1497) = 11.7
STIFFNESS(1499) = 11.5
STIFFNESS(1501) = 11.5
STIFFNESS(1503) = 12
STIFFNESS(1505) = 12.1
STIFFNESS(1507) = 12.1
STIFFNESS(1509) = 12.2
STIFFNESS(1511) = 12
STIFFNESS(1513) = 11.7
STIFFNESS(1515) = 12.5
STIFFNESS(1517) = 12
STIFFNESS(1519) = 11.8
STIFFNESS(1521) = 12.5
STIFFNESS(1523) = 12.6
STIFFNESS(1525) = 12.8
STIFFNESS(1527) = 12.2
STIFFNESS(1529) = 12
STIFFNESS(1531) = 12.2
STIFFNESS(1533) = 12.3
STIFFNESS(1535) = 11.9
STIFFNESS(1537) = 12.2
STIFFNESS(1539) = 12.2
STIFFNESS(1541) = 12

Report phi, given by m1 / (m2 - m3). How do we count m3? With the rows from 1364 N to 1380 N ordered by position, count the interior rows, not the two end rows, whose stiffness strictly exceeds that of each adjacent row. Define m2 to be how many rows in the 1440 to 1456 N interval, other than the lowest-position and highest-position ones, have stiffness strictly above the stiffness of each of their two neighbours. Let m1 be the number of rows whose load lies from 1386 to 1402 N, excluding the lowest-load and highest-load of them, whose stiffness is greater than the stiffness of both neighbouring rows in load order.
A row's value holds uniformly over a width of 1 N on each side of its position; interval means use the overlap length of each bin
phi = 2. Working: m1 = 2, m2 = 1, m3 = 0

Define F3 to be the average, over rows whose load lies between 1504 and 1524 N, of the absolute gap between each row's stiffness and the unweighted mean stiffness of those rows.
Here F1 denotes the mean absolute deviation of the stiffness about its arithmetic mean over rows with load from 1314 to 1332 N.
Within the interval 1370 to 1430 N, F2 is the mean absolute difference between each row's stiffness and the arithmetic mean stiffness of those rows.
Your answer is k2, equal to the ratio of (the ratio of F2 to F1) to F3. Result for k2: 47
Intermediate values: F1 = 0.15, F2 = 1.7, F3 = 0.240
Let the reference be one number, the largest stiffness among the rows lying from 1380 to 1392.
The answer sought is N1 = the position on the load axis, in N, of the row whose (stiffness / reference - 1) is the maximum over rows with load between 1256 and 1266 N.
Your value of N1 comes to 1263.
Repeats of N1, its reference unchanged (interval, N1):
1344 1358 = 1349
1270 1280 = 1277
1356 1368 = 1357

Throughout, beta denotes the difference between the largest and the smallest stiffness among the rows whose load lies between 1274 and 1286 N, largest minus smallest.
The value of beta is 0.5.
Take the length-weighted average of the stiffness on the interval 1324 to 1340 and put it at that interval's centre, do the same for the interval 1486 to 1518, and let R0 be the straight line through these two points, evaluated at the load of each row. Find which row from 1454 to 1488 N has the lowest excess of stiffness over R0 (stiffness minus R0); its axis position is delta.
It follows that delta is 1481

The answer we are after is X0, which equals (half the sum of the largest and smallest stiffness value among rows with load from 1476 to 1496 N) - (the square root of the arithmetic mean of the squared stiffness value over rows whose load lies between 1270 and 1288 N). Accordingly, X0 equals 1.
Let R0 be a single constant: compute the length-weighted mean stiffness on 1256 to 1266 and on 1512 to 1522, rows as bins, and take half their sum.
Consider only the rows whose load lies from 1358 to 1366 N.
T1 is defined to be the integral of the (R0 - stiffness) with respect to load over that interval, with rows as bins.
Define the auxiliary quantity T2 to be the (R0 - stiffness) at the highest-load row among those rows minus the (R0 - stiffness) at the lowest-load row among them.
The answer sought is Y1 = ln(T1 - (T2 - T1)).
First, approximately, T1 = 16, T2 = 2.4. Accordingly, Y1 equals 3.4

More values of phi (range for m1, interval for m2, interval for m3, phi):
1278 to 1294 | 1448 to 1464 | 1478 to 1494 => 3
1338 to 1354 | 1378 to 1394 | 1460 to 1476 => -1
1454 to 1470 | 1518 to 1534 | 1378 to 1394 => 2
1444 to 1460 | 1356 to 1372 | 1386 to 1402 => -1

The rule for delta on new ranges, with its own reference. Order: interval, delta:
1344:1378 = 1375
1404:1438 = 1411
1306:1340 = 1313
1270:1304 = 1303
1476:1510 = 1481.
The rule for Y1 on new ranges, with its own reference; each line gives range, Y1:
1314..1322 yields 1.5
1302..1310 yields 2.1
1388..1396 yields 2.3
